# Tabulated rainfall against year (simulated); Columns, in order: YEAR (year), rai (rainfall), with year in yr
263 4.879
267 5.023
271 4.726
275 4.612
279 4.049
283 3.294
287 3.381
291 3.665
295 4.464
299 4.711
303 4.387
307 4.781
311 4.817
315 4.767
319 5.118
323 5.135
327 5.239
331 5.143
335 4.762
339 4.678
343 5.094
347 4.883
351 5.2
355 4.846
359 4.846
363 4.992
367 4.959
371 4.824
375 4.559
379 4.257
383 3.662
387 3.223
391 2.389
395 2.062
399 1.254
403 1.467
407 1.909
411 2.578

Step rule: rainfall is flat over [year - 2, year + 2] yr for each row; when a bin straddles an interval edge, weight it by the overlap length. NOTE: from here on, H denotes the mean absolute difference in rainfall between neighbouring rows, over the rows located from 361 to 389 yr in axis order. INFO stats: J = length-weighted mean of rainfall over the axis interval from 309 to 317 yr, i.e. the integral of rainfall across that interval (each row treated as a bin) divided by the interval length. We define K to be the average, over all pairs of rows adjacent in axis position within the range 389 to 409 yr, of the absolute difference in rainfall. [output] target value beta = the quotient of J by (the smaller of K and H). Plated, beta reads 16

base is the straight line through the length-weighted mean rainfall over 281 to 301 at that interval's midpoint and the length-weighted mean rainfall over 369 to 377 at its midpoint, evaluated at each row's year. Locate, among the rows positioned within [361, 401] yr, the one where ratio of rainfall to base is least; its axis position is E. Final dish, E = 399 yr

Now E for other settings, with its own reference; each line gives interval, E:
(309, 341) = 339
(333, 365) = 359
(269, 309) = 283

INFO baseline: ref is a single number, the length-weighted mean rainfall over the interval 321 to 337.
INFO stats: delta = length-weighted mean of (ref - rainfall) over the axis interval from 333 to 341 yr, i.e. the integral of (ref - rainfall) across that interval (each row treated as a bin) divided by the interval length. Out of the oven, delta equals 0.3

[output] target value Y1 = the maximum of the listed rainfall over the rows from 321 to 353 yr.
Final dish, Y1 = 5.239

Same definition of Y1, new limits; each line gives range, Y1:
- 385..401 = 3.223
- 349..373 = 5.2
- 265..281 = 5.023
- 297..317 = 4.817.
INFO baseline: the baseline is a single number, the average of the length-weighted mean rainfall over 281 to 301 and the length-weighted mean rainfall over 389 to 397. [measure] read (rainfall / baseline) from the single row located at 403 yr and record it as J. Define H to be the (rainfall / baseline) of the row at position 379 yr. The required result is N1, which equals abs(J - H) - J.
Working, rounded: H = 1.4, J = 0.5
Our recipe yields 0.4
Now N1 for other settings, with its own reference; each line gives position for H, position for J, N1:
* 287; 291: -1.1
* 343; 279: -1.0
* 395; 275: -0.7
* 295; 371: -1.5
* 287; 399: 0.3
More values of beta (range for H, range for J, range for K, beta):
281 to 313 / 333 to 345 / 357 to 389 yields 18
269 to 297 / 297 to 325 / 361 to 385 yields 18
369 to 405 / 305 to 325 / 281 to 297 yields 13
